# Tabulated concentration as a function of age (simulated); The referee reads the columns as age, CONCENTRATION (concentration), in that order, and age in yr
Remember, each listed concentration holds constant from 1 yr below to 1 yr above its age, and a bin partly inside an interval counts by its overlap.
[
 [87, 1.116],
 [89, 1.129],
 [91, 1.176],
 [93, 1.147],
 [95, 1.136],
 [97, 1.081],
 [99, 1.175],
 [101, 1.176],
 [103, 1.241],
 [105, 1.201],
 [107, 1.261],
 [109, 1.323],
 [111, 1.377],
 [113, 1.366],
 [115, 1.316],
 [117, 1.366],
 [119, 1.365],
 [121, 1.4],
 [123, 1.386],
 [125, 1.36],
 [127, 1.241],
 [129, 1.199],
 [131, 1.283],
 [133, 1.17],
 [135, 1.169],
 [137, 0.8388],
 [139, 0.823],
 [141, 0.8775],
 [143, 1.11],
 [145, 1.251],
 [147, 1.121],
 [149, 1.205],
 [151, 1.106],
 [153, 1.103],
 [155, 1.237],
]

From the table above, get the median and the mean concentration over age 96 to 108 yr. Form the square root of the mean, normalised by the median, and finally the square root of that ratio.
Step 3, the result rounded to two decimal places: 0.96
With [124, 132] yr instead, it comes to 0.95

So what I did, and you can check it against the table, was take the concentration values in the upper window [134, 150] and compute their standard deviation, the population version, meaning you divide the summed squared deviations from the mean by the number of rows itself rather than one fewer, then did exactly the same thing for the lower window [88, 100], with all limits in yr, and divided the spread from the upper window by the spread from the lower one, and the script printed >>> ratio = 5.08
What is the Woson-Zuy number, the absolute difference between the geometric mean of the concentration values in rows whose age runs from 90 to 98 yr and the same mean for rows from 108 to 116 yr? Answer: 0.21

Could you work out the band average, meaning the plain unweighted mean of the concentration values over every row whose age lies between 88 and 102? 1.15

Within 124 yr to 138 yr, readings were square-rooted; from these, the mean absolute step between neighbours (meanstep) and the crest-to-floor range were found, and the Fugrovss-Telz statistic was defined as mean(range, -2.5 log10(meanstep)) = 1.71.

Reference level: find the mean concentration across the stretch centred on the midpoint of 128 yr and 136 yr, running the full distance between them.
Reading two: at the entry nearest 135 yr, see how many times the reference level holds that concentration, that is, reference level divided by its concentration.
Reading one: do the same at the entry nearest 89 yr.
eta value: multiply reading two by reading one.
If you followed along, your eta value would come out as 1.10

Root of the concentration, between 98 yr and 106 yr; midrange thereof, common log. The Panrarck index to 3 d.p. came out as 0.041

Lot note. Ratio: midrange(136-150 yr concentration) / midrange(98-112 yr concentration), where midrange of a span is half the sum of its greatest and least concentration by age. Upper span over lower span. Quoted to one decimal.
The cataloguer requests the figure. 0.8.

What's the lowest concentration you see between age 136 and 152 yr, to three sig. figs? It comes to 0.823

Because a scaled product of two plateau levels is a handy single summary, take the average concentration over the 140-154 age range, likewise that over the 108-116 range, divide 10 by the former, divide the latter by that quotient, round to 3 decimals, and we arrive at 0.149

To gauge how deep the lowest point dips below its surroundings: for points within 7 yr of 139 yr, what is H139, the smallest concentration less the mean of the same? -0.21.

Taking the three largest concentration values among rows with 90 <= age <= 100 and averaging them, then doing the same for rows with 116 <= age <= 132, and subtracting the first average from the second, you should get 0.22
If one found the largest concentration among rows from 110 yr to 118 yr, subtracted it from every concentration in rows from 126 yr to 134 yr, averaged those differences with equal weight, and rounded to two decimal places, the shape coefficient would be -0.15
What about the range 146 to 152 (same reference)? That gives -0.23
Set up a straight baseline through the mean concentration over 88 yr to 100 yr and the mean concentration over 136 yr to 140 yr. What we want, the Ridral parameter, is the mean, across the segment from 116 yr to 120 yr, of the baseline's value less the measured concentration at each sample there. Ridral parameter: -0.394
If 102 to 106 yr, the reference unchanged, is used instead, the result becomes -0.151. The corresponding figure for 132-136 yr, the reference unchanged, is -0.310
